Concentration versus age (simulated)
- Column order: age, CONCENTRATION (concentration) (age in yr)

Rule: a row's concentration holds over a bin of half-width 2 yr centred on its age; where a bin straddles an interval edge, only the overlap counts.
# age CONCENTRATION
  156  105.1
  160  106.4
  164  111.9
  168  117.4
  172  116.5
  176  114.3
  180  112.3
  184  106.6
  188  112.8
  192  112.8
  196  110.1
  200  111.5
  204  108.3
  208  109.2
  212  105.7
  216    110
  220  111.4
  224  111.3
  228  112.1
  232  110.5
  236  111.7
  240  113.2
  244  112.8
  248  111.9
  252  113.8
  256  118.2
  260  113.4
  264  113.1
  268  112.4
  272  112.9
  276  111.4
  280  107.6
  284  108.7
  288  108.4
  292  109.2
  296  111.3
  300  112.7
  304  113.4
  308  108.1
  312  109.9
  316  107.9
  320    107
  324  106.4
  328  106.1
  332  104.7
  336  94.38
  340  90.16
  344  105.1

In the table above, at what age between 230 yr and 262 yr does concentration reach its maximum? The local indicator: 256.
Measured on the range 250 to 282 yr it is 256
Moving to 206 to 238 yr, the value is 228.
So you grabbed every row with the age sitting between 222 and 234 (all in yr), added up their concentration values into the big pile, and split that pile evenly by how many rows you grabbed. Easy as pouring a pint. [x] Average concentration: 111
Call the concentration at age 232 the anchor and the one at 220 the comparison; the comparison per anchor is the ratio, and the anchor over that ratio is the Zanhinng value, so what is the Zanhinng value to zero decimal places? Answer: 110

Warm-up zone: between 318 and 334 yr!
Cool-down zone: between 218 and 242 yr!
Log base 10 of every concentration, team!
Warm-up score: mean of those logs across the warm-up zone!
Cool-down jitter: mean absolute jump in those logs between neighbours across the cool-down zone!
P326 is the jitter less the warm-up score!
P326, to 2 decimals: -2.02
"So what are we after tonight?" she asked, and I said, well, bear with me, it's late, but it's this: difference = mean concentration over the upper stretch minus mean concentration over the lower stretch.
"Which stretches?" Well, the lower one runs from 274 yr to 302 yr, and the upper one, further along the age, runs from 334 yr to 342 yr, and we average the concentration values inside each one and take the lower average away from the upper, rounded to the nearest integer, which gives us -18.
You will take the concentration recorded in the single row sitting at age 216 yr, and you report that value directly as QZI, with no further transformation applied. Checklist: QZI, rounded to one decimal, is 110.0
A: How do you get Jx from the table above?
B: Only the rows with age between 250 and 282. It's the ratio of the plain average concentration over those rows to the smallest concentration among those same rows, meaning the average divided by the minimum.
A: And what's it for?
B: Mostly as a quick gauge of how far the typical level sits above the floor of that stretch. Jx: 1.05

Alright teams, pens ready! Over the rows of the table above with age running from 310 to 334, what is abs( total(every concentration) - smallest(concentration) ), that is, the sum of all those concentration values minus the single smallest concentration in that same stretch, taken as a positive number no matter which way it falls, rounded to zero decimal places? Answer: 537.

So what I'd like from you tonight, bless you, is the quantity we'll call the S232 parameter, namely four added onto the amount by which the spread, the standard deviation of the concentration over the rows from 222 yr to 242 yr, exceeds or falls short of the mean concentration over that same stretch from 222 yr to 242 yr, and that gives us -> -107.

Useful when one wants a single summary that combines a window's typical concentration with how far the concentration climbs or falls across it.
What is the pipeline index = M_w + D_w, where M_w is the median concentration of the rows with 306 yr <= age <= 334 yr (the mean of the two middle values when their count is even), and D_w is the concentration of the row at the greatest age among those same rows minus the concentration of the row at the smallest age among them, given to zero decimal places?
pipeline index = 104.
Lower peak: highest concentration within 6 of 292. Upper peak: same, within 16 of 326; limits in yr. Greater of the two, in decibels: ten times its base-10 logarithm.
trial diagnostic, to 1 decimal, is 20.5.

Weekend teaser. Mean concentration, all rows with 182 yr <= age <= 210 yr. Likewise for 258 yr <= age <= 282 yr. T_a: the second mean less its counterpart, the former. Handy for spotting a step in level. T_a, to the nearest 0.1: 1.6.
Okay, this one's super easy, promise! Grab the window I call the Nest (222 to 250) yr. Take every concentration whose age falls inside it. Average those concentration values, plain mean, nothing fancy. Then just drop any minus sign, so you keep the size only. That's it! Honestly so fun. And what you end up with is 112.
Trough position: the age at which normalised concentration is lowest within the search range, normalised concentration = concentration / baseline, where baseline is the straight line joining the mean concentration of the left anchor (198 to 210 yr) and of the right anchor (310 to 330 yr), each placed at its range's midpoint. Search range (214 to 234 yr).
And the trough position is 216 yr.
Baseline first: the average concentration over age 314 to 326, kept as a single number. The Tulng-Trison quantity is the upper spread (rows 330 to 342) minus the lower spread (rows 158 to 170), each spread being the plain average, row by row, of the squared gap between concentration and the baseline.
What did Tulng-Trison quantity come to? 108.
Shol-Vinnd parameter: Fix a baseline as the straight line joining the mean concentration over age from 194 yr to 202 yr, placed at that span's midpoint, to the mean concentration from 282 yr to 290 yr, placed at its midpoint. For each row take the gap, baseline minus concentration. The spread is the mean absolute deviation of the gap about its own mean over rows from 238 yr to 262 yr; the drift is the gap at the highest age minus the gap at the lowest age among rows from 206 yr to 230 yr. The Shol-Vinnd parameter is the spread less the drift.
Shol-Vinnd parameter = 5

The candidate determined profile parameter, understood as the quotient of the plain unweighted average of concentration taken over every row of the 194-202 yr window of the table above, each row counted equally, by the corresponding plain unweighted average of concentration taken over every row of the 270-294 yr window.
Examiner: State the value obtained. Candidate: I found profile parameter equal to 1.01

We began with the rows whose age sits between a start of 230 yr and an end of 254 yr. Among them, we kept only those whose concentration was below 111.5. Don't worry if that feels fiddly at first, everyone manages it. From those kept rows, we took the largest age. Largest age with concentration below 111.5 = 232 yr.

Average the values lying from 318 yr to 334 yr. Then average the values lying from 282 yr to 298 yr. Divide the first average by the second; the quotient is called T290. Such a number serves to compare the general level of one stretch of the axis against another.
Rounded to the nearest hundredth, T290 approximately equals 0.97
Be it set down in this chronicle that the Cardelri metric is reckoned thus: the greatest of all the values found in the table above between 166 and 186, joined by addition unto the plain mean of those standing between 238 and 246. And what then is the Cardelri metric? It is 230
